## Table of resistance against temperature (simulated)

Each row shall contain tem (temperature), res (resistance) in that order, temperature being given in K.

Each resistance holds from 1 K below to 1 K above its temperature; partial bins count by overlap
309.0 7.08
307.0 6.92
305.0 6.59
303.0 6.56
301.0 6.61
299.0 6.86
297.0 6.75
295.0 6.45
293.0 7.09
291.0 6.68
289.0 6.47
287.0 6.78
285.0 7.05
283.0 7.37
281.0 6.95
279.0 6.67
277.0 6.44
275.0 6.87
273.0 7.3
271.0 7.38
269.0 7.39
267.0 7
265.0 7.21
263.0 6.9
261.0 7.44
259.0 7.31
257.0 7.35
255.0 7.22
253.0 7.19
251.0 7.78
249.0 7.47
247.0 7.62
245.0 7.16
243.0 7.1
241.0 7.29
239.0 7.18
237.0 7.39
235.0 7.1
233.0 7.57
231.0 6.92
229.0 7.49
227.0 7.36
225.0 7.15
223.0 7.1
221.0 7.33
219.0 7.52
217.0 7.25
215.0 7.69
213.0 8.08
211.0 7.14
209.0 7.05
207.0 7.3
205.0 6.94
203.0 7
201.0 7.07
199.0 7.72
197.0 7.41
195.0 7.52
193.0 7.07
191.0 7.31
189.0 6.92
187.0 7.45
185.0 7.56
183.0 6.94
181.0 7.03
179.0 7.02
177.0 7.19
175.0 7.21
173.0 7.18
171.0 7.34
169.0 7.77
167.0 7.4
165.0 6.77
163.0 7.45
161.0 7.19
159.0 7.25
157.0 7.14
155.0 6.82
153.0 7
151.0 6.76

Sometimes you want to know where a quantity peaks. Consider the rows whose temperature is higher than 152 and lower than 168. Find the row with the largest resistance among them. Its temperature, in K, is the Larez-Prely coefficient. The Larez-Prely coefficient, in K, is 163.0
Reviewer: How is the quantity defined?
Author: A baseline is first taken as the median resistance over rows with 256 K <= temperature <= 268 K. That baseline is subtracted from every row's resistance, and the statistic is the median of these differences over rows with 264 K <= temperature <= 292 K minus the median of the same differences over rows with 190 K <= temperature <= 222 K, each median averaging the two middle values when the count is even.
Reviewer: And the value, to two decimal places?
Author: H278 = -0.33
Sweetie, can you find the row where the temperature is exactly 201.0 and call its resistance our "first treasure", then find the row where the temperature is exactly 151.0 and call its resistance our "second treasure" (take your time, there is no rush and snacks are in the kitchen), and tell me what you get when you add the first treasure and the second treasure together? 13.8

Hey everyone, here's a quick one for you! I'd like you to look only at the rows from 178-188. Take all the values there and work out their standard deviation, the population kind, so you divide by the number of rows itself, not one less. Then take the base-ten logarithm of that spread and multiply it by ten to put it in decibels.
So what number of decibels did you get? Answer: -6.0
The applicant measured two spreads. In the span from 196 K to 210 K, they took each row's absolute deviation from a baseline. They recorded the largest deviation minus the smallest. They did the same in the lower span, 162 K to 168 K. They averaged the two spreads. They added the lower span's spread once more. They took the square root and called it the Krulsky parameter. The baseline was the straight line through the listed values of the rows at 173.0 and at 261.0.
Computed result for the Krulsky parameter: 0.67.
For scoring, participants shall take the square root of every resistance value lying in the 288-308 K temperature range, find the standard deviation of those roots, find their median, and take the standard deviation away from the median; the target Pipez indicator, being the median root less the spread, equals 2.54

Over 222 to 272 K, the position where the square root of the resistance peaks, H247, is 251.0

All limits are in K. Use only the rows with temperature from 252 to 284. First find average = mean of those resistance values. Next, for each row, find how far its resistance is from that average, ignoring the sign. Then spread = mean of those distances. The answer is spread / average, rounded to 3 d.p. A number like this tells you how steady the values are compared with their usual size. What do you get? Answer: 0.034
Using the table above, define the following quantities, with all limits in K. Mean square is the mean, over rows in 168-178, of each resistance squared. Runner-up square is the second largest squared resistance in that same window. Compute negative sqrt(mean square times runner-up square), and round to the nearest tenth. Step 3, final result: -53.9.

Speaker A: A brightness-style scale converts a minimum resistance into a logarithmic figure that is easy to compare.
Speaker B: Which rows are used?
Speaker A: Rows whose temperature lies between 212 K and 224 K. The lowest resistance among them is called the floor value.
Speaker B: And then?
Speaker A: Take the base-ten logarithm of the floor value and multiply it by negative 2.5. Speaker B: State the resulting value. -2.13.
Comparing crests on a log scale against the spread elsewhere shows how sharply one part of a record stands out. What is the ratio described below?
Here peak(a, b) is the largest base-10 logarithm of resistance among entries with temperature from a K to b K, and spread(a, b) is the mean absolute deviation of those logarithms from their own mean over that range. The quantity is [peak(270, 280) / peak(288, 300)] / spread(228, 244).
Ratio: 95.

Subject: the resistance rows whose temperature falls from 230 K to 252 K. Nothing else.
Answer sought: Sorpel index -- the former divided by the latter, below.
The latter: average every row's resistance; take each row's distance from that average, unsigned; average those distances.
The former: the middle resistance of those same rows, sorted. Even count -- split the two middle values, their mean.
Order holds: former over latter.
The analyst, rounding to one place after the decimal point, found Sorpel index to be 33.3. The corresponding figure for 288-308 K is 40.1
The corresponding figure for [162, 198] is 33.7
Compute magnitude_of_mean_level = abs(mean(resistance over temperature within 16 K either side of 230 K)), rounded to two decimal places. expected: 7.29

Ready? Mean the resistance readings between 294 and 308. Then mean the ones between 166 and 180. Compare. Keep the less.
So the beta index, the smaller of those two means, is 6.7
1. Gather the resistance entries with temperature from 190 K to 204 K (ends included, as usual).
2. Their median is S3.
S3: 7.31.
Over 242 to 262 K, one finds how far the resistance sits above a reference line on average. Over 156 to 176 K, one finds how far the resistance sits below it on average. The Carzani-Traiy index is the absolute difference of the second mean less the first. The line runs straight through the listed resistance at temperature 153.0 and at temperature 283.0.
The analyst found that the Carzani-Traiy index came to 0.32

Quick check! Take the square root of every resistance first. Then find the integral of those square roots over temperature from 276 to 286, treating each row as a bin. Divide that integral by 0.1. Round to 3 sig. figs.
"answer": 263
